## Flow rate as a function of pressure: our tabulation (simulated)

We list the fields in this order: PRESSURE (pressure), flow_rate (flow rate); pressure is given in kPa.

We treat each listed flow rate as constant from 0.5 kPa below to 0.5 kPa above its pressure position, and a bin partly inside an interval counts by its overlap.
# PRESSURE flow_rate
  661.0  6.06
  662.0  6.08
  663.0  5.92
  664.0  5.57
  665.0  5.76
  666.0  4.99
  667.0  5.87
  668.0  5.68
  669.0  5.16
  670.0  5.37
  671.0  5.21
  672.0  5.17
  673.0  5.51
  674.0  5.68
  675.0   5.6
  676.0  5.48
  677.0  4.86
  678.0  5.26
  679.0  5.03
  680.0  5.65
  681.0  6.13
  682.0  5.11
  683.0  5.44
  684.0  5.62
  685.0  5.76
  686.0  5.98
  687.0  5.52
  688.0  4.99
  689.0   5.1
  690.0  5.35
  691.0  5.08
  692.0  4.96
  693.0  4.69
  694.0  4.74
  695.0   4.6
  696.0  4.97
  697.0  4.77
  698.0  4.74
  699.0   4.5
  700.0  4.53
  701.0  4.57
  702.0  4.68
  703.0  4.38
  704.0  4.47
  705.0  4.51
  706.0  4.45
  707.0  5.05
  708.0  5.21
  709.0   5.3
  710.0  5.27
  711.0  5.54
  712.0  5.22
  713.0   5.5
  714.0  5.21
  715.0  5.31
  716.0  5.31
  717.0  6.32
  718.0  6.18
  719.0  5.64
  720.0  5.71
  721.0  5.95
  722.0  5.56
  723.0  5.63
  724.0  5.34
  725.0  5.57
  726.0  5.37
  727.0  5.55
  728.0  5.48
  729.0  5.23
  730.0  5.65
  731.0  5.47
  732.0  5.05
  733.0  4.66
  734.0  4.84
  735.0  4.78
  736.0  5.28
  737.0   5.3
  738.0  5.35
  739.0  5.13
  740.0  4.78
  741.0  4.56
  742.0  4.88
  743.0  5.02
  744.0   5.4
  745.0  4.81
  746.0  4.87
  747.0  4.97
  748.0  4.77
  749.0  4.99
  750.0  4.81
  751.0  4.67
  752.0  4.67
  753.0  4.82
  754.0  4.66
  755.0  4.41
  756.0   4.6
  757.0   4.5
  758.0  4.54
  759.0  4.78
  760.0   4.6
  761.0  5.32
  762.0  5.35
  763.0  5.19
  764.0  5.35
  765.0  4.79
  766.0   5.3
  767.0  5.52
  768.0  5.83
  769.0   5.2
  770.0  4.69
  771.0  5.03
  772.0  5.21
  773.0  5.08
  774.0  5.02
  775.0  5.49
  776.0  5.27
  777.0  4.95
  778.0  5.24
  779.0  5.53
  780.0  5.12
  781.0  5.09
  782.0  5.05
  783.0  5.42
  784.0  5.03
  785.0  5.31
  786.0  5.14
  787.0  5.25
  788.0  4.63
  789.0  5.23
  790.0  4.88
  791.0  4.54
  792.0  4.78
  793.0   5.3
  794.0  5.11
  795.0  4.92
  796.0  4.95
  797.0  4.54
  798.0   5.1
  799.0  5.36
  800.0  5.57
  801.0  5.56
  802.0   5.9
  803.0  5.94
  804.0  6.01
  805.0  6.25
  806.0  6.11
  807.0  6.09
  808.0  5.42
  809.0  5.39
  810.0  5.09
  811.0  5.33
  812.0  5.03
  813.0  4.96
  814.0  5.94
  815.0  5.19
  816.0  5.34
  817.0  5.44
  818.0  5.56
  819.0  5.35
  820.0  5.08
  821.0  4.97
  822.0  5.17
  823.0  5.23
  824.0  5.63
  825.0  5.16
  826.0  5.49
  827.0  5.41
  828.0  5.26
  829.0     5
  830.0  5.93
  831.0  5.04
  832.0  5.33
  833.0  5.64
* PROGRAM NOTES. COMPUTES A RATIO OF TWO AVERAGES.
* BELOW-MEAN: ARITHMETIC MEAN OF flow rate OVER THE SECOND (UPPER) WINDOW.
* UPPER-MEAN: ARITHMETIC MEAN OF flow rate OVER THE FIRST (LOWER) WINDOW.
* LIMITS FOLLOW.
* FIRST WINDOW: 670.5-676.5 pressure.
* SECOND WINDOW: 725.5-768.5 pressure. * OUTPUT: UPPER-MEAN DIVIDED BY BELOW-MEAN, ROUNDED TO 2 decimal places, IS 1.08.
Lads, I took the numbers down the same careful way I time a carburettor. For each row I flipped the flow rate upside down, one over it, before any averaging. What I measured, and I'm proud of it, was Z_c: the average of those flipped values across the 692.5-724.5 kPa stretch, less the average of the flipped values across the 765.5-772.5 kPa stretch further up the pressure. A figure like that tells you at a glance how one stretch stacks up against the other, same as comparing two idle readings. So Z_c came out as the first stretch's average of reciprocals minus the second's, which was 0.006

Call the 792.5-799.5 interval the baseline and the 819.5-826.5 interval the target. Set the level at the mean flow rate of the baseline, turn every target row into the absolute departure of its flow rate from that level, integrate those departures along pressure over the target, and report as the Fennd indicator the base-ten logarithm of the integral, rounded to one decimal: 0.2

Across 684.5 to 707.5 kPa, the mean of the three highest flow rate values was 5.75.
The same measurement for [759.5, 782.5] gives 5.63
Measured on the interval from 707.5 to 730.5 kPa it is 6.15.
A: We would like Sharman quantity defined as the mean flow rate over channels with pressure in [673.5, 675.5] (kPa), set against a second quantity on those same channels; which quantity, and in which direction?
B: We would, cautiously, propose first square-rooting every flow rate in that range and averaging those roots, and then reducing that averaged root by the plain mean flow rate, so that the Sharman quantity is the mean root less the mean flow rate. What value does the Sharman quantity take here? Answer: -3.27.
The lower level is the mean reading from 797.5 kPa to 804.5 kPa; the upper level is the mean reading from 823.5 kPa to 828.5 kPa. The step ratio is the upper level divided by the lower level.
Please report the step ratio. 0.96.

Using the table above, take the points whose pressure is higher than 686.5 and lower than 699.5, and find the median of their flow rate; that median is 4.96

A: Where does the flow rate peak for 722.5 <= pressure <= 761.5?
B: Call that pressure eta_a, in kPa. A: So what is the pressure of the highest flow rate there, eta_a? 730.0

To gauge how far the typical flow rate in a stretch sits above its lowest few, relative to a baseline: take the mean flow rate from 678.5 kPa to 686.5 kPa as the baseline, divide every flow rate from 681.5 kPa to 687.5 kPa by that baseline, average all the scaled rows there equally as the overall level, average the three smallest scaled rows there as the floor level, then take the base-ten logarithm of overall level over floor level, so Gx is 0.017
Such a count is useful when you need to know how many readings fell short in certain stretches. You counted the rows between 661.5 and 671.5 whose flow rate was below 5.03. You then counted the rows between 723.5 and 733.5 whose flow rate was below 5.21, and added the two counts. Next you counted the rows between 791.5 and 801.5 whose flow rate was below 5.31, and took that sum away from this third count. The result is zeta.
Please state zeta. 4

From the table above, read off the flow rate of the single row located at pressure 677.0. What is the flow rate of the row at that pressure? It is 4.86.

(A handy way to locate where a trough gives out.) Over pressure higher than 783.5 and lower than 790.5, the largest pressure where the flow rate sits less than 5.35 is 790.0 kPa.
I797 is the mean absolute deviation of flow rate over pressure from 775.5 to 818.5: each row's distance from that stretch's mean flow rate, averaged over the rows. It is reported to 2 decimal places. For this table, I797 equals 0.32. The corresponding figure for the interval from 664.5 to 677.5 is 0.26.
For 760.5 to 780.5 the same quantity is 0.20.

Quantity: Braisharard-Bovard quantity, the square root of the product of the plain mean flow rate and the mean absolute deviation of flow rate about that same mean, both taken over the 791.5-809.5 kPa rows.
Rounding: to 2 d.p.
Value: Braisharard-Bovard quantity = 1.51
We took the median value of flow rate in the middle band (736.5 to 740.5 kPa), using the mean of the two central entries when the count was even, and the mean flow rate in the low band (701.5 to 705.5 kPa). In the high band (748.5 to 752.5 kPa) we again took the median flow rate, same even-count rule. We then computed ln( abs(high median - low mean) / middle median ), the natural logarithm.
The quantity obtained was -3.1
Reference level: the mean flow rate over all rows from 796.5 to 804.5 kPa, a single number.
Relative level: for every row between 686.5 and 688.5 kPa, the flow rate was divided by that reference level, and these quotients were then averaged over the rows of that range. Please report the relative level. 0.96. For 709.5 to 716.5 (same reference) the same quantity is 0.97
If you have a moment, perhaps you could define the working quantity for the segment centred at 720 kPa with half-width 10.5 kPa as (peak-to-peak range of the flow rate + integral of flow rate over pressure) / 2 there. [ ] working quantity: 59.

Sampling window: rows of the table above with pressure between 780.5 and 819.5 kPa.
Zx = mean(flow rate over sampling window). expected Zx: 5.3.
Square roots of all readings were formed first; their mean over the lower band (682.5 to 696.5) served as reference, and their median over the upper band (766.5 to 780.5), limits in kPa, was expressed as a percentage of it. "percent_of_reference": 100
